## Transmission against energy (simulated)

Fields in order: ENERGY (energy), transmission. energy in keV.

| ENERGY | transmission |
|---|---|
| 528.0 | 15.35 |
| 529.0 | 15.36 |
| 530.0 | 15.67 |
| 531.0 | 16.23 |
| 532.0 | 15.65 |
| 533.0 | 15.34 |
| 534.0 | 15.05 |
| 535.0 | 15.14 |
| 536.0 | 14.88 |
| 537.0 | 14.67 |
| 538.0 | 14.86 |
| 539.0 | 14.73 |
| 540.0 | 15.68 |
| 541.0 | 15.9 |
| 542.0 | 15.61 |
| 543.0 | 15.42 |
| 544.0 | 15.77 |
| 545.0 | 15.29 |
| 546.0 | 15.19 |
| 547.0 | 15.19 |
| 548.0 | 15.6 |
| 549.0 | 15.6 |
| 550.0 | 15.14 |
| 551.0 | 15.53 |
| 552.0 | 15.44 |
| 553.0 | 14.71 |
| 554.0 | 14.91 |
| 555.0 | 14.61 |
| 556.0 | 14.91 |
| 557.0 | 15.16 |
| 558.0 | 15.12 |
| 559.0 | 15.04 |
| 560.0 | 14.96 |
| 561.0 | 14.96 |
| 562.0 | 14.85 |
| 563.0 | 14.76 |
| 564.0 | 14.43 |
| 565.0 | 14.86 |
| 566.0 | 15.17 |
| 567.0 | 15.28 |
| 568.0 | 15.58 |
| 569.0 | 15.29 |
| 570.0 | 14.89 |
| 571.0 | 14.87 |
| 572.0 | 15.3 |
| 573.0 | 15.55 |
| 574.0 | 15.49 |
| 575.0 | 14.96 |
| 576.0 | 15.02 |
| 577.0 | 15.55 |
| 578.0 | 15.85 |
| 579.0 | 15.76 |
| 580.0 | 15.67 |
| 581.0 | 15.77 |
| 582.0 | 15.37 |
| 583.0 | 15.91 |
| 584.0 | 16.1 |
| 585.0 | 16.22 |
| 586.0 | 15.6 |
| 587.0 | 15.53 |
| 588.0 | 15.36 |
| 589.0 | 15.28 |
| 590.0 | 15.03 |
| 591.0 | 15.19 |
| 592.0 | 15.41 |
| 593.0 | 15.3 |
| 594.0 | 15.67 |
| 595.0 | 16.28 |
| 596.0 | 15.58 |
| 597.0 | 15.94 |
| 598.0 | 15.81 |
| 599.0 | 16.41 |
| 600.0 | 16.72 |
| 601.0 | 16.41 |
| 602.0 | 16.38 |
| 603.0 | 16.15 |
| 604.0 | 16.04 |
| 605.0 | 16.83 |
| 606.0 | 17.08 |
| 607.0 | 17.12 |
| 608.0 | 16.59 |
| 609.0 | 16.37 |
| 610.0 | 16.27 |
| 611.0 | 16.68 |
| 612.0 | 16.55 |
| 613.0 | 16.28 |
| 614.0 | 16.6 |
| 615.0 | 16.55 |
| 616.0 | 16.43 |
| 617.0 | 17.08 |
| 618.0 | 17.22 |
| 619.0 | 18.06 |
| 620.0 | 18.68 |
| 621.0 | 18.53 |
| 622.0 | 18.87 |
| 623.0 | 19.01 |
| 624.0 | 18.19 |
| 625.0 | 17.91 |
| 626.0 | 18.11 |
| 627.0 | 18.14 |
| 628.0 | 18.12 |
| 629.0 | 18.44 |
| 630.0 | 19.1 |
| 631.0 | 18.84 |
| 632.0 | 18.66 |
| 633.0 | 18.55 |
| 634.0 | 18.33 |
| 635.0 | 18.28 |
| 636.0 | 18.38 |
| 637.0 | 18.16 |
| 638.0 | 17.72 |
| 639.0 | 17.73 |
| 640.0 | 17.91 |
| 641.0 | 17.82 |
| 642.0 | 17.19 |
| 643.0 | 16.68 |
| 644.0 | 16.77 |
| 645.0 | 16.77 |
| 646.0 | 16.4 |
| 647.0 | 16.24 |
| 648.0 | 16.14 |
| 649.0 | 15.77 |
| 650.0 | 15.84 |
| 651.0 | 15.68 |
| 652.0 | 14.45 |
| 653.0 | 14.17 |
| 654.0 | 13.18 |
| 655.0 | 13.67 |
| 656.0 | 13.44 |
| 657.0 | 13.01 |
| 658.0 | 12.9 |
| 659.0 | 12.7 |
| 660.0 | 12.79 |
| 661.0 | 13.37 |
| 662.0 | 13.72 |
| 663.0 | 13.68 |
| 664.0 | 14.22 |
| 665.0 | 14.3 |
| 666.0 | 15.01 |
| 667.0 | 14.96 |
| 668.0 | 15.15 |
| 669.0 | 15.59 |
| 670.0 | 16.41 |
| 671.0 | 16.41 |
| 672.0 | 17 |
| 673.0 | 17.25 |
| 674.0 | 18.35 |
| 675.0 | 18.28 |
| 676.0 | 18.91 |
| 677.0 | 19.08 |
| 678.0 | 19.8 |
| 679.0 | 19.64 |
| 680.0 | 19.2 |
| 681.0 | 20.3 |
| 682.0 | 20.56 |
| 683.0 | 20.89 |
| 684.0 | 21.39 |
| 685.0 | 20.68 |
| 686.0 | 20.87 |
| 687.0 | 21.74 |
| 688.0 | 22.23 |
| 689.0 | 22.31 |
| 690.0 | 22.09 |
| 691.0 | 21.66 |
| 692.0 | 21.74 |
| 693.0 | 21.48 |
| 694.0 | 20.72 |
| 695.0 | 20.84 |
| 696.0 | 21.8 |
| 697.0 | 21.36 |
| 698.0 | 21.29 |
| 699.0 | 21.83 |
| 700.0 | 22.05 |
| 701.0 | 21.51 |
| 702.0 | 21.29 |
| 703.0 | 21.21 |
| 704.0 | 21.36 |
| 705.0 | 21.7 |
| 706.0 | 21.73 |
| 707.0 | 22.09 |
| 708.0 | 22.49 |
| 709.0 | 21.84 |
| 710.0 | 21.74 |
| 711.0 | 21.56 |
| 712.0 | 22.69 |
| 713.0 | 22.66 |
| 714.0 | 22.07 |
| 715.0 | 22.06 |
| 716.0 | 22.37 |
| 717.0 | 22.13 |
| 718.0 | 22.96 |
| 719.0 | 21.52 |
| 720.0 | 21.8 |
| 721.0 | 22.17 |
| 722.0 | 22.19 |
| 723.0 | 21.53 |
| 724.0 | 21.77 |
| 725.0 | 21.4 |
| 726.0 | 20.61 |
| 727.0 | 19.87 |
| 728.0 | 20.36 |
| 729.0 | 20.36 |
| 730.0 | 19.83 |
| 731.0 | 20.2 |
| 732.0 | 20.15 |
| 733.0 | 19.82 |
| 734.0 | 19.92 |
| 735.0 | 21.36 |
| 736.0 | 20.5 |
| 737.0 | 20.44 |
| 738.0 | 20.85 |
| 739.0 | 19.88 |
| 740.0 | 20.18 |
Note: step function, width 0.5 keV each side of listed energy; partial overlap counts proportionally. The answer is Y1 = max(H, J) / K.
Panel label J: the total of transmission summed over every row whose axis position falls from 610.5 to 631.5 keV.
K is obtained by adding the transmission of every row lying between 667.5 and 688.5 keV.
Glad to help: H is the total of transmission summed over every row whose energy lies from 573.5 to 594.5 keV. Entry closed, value 0.93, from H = 326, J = 373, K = 400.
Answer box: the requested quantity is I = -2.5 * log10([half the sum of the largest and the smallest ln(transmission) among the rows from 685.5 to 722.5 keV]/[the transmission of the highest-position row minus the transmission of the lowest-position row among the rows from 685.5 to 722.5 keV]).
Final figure -0.9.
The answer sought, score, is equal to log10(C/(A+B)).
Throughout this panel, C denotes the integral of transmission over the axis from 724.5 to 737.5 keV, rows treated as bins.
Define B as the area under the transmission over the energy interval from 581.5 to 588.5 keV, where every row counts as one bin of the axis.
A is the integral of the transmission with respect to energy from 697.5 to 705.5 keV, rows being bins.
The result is -0.03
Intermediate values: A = 172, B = 110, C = 265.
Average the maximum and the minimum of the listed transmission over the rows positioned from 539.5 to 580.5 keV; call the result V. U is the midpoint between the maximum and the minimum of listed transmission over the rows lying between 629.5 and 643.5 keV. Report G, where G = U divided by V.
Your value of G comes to 1.18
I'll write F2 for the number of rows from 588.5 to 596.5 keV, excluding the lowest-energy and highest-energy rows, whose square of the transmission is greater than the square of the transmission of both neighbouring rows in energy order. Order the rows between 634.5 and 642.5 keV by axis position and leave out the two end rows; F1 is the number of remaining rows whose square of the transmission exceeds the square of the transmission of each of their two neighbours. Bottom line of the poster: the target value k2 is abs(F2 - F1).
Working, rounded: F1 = 2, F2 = 2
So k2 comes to 0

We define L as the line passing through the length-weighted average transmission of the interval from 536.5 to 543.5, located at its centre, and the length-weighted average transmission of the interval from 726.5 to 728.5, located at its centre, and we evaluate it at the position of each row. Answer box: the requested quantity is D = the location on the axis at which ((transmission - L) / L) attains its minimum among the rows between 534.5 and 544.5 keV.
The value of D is 537.0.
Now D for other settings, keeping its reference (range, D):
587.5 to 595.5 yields 590.0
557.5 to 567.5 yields 564.0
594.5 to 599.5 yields 596.0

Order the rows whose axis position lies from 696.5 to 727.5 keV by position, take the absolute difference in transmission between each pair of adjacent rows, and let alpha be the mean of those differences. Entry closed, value 0.4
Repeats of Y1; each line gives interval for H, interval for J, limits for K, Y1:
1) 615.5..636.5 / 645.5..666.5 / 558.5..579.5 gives 1.20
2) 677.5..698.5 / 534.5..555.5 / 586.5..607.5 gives 1.32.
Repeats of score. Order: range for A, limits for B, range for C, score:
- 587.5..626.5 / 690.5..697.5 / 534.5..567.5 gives -0.20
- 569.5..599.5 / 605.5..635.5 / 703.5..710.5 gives -0.81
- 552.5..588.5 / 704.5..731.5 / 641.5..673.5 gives -0.37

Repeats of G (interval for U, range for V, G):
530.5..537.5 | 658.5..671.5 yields 1.06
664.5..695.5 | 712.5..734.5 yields 0.86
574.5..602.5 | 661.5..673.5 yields 1.02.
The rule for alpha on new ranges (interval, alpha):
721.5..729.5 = 0.5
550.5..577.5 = 0.2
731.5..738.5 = 0.5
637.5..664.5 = 0.3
